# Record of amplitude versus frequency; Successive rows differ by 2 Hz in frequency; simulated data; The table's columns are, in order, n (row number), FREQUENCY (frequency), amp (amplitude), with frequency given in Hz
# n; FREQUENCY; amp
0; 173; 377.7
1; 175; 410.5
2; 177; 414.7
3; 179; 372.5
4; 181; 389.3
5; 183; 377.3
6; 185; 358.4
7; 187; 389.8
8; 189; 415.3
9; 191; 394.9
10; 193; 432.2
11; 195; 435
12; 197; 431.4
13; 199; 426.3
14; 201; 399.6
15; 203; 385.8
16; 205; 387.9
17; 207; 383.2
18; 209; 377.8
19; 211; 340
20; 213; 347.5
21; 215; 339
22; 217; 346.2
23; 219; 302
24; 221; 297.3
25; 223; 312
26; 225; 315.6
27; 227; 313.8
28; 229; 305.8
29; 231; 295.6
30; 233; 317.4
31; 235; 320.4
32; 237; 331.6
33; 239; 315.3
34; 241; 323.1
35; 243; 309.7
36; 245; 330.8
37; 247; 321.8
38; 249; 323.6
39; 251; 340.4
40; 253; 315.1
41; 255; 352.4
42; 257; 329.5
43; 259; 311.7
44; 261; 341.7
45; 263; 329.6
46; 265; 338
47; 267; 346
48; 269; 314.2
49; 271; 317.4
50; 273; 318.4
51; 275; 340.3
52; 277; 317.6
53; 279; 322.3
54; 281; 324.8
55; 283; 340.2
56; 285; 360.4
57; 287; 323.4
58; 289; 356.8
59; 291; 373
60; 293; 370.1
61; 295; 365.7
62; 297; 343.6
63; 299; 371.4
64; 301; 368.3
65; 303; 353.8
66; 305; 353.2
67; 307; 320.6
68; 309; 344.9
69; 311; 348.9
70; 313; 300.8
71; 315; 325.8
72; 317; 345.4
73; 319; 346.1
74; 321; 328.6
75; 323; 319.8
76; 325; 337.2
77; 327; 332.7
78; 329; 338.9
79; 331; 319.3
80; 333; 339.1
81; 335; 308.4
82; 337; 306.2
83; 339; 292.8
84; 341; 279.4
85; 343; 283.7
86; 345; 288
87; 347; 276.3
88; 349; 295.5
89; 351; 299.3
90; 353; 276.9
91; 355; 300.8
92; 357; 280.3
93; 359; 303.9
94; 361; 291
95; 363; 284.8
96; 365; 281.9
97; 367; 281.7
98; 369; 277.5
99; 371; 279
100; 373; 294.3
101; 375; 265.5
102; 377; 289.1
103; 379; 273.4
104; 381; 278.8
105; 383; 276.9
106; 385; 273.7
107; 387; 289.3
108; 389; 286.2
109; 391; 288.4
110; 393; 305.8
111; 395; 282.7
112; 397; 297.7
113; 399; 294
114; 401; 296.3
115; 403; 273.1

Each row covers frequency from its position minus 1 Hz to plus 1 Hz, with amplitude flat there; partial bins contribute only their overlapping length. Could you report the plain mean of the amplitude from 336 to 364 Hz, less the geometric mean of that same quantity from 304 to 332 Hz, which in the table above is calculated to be -43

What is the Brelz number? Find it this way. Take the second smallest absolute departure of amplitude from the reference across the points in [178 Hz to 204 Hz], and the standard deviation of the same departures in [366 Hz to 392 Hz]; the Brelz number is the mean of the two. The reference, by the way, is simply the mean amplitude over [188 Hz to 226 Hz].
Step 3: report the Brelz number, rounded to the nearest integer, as 7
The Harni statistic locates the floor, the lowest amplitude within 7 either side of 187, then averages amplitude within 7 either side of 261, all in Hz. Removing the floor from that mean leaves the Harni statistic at -22.8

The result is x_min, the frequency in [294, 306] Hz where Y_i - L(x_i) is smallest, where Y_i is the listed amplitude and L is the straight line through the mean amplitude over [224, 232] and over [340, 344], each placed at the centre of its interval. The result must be 297 Hz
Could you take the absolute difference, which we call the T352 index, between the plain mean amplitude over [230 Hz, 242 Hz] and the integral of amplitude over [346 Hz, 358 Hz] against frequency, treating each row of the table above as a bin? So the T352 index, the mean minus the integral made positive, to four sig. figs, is 3141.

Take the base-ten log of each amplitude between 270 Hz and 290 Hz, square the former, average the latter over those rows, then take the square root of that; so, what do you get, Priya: 2.52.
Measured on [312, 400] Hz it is 2.47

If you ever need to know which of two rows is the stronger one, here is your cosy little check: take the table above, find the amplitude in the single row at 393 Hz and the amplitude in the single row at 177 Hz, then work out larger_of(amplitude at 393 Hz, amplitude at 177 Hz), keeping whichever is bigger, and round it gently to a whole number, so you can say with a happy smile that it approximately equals 415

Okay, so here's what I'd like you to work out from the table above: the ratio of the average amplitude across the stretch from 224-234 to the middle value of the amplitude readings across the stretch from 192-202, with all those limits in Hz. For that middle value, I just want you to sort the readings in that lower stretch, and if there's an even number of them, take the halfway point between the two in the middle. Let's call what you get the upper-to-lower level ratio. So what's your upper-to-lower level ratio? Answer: 0.72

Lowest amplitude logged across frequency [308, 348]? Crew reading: 276.3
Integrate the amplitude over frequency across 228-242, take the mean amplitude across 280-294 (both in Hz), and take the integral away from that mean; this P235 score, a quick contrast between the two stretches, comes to -4069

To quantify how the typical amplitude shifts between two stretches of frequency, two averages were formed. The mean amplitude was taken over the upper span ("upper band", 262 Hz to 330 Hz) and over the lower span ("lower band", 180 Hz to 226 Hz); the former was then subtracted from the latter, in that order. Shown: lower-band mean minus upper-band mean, 34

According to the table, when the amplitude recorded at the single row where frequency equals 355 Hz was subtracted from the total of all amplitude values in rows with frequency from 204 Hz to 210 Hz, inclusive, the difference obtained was 848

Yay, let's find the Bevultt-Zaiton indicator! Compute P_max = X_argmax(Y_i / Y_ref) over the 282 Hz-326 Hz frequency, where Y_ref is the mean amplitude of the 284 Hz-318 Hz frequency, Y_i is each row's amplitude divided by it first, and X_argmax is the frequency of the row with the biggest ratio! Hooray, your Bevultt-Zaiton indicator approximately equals 291 Hz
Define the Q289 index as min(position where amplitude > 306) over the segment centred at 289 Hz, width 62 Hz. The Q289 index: 259 Hz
